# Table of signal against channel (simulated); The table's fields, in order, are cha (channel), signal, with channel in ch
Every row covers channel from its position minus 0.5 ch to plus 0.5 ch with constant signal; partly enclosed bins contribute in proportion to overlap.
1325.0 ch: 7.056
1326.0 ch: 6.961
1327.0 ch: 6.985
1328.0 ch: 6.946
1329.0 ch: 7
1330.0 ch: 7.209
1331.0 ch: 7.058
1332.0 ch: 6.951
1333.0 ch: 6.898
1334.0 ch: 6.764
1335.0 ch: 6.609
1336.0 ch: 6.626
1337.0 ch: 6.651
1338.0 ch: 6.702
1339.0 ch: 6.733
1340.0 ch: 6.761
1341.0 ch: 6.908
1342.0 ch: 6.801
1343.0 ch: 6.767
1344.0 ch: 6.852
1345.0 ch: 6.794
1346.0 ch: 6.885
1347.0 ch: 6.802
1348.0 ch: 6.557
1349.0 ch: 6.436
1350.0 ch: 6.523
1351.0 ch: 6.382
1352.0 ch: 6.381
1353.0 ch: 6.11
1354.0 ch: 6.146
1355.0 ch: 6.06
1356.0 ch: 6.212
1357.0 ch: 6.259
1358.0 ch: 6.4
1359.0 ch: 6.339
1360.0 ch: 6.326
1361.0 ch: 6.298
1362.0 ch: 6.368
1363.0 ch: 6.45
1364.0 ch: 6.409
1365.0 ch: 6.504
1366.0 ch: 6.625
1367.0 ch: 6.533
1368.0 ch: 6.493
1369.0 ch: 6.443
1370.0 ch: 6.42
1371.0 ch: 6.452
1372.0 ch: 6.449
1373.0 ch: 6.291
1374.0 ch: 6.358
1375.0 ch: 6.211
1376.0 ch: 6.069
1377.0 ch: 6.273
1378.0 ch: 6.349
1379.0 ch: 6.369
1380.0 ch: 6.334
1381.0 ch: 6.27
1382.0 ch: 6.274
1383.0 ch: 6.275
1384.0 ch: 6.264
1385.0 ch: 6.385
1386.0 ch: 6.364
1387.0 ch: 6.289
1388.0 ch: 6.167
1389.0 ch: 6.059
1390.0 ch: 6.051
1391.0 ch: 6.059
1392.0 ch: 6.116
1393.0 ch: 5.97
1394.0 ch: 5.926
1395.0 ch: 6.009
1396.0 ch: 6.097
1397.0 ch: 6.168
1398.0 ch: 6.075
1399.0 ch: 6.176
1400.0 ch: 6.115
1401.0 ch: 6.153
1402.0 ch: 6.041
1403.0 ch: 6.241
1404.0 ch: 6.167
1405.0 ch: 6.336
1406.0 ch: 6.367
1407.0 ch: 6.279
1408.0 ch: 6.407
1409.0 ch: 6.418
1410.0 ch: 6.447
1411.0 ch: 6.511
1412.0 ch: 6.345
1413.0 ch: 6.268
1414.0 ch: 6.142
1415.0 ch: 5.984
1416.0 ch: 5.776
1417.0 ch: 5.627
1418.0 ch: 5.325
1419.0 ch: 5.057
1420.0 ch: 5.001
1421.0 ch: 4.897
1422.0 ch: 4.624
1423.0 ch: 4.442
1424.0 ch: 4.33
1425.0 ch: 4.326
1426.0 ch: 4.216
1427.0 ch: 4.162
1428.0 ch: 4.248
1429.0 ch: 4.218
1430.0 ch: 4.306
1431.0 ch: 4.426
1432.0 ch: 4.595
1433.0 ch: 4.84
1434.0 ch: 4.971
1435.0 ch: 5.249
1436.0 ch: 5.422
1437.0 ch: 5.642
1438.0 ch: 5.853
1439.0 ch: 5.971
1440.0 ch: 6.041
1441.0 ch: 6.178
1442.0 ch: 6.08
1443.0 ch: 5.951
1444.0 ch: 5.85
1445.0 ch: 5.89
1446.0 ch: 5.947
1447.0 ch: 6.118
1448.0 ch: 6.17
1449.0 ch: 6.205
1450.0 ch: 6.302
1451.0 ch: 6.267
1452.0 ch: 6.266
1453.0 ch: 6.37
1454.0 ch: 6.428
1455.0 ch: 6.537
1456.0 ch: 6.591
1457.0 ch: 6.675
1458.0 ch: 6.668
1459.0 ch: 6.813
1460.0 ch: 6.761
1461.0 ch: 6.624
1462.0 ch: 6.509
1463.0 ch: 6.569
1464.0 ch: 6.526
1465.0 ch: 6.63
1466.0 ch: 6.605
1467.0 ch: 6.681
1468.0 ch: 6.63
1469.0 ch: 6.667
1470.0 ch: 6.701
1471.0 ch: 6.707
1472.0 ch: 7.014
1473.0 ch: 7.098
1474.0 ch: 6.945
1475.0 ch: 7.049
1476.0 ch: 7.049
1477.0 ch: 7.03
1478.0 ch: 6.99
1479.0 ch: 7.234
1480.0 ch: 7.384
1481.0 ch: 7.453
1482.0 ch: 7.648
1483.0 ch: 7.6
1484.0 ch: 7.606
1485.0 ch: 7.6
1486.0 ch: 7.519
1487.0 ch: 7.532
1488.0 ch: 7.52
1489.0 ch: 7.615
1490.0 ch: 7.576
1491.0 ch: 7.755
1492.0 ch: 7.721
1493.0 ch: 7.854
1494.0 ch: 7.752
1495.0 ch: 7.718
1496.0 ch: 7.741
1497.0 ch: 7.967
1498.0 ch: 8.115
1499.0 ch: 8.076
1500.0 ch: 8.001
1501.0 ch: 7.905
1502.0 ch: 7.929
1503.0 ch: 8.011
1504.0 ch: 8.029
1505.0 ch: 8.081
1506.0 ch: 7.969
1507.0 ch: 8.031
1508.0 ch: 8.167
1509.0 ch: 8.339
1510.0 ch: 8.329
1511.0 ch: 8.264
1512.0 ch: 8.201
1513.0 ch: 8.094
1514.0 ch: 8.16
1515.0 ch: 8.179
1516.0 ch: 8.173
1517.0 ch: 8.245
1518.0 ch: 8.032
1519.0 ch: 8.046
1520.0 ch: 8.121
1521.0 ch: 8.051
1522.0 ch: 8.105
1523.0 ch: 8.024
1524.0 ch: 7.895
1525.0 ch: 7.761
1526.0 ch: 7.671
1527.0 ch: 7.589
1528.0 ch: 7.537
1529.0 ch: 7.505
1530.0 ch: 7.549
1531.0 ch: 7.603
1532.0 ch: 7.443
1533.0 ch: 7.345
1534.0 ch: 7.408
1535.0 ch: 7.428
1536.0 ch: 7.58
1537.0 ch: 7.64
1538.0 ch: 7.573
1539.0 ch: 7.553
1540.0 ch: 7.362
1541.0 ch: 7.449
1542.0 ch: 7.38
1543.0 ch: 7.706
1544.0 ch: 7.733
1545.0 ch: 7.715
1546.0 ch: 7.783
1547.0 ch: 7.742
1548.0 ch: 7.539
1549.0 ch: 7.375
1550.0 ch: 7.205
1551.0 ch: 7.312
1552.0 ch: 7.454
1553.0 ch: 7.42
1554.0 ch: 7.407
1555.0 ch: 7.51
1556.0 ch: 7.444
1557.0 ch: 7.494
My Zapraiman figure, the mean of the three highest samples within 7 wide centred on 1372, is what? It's 6.4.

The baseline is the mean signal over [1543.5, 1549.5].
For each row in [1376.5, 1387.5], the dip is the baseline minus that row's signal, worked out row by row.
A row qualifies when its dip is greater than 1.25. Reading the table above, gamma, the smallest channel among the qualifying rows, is 1377.0 ch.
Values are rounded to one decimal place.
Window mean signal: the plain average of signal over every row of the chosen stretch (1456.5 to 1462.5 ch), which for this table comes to 6.7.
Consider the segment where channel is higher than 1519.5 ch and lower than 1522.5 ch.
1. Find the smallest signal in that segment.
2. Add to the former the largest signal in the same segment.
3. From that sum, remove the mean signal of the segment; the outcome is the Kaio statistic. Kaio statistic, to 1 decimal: 8.1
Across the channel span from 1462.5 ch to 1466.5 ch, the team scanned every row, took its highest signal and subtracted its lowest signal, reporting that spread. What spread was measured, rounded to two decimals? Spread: 0.10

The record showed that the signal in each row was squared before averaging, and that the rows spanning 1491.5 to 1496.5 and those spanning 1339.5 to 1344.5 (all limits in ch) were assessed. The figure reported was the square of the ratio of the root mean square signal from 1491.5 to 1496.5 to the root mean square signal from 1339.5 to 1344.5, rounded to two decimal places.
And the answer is 1.29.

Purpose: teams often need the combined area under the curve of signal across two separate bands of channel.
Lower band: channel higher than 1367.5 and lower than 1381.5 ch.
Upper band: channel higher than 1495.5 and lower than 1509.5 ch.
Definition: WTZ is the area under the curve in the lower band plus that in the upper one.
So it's 201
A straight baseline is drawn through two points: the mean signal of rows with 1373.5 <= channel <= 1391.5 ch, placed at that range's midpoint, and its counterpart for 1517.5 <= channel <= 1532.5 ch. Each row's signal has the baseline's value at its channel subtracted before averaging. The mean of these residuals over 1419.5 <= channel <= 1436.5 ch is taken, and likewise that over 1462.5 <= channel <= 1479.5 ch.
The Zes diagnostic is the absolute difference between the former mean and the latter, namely 1.8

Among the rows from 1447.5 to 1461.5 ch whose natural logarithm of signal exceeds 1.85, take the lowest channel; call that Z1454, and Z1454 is 1453.0 ch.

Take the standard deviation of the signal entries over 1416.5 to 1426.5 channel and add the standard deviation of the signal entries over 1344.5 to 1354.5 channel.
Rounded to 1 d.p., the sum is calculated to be 0.7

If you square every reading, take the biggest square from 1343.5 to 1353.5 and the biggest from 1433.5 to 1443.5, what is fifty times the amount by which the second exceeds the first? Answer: -462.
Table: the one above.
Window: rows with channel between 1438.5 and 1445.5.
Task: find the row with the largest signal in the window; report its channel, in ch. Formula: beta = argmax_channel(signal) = 1441.0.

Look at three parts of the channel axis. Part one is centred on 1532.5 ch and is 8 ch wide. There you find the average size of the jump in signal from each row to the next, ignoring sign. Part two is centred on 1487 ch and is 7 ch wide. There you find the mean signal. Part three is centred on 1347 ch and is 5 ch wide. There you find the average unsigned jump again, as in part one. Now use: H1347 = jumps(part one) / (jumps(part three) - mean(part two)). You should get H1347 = -0.011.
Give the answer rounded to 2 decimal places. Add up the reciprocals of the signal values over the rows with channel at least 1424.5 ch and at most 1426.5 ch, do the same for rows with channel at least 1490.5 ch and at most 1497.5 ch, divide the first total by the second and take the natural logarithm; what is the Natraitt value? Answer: -0.65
